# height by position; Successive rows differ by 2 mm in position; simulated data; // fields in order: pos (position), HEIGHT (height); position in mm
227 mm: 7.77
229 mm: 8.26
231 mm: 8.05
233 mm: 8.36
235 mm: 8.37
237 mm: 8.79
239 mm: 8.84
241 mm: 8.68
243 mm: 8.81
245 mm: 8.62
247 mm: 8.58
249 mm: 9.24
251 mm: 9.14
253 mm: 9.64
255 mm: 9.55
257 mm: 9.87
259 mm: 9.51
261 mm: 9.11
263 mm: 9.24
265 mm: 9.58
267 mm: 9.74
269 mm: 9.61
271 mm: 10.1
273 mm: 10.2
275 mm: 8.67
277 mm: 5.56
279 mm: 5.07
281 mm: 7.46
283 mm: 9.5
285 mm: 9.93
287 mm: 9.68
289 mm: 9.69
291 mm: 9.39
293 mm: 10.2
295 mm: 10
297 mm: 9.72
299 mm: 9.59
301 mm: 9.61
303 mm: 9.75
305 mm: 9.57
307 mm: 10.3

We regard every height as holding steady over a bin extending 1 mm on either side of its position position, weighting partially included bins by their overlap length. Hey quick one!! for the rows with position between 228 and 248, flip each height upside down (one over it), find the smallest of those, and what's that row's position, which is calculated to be 239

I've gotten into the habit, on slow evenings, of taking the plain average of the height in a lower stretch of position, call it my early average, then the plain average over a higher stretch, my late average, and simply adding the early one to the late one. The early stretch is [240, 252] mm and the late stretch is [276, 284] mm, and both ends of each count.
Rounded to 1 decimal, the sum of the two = 15.7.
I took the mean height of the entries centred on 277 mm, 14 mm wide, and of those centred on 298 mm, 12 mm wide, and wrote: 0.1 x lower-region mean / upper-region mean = 0.0824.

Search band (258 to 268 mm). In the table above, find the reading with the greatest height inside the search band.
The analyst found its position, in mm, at 267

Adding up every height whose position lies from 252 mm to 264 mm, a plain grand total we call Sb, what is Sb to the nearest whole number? 57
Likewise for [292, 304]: 59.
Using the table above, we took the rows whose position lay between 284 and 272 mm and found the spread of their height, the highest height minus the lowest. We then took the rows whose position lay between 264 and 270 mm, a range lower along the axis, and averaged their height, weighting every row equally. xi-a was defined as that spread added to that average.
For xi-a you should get 15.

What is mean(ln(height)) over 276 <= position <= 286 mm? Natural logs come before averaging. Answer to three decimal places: 1.979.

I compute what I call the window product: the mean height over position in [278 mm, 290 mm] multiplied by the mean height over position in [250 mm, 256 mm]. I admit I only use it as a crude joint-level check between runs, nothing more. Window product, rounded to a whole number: 81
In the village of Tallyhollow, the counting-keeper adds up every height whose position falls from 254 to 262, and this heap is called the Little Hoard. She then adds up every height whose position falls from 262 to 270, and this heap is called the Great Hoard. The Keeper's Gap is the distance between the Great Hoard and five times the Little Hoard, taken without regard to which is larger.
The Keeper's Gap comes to 152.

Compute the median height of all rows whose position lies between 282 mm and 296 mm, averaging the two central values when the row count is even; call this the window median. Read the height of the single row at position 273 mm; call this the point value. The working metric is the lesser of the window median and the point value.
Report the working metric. 9.69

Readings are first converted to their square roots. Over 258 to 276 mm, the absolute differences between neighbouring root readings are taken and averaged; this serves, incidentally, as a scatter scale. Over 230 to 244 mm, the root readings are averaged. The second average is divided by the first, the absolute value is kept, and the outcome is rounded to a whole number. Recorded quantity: 44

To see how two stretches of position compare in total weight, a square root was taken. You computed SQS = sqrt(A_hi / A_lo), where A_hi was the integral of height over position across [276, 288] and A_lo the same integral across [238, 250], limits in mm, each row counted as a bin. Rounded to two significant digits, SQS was 0.95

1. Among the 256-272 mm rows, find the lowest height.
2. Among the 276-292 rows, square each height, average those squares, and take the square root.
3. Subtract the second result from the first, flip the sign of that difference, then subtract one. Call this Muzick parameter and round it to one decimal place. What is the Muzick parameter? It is -1.6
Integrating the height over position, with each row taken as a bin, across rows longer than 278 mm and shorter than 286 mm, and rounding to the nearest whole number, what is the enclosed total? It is 64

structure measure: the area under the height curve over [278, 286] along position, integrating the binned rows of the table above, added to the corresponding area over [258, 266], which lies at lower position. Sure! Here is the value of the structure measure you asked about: 139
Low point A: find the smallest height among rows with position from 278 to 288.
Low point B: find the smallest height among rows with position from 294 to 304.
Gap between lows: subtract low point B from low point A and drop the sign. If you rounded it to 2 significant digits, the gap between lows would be 4.5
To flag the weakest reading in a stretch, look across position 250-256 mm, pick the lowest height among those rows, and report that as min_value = 9.14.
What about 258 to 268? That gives 9.11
